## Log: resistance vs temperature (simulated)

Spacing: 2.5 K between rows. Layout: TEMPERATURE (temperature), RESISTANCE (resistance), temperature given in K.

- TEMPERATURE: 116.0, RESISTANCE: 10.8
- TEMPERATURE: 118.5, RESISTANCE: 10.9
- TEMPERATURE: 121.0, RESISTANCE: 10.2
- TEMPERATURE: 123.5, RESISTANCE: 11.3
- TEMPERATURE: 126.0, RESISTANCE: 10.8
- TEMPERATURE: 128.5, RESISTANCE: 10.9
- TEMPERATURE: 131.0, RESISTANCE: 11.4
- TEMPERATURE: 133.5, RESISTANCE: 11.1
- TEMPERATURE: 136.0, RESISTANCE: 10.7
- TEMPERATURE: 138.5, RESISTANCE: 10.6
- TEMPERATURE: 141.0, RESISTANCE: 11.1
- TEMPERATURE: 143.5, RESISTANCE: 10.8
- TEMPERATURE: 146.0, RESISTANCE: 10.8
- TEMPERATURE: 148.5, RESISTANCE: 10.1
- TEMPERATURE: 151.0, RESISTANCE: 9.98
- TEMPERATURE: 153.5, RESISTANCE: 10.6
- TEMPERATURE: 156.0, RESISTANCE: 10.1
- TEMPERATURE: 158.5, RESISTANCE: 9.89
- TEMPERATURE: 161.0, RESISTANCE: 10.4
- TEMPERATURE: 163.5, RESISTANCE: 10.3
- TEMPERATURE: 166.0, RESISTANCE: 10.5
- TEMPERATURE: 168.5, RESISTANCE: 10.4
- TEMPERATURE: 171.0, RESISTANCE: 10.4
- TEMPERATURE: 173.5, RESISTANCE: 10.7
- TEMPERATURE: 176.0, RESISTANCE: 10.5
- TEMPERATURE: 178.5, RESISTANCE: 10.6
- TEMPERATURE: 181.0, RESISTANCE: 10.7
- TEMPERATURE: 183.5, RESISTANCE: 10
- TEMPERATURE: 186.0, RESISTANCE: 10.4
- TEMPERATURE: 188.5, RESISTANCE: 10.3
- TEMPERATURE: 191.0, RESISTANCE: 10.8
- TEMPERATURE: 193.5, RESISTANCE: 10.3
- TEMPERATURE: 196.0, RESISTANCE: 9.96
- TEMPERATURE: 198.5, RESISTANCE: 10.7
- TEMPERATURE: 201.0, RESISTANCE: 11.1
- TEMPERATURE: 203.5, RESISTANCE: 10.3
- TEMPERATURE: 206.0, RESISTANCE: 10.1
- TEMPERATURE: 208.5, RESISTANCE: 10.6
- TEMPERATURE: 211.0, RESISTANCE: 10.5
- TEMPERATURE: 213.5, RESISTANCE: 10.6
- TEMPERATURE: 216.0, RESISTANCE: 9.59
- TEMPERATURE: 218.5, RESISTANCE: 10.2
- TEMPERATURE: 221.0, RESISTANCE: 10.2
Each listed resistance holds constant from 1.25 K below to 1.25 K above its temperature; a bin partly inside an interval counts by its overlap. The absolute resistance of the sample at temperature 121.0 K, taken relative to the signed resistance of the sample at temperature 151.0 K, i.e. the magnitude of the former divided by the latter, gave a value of 1.02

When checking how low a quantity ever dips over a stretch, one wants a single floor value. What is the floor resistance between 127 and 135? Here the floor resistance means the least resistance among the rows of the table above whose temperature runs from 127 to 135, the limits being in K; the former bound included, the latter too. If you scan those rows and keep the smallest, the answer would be 10.9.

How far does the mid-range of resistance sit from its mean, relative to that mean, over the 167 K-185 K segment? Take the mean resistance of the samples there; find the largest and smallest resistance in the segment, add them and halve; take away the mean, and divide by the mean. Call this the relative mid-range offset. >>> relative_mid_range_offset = -0.012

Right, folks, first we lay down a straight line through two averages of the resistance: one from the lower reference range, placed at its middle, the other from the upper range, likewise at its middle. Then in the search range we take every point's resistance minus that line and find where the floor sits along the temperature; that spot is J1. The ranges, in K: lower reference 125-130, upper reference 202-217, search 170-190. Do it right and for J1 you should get 183.5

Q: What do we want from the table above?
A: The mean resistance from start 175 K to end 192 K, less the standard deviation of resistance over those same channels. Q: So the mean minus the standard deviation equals 10.2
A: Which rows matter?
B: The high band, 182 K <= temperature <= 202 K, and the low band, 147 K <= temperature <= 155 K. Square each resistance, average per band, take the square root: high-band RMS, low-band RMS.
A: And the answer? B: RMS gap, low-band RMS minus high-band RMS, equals -0.22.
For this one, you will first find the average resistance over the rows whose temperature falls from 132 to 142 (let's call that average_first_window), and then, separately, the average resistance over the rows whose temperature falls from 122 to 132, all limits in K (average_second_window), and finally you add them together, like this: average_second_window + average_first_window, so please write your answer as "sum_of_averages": 22.0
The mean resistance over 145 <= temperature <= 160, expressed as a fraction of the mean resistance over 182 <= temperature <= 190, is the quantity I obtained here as 1.00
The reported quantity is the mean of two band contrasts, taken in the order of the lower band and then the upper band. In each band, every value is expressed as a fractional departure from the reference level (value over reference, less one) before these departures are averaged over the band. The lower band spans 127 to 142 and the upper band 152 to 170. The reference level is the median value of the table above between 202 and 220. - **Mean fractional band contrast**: 0.033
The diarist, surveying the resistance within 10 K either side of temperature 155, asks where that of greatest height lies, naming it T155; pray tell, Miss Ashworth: 146.0 K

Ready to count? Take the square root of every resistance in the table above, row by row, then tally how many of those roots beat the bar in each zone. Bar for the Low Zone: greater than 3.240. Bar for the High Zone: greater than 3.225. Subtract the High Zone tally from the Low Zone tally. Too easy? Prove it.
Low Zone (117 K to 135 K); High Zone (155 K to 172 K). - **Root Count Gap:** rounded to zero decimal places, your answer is 5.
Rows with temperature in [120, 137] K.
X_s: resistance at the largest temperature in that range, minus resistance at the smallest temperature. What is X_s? 0.5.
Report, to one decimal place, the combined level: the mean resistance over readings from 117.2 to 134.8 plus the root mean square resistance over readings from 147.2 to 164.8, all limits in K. 21.1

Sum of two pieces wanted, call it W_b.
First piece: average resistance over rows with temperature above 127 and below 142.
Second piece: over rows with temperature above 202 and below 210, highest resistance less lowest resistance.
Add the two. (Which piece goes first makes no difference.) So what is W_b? 11.5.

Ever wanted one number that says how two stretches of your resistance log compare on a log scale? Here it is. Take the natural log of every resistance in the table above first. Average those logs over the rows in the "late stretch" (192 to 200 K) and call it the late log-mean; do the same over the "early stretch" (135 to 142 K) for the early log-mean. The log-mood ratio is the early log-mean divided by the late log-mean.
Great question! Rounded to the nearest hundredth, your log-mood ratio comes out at 1.02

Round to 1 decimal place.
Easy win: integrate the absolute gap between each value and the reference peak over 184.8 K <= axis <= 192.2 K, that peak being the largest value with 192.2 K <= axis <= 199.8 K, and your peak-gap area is 2.0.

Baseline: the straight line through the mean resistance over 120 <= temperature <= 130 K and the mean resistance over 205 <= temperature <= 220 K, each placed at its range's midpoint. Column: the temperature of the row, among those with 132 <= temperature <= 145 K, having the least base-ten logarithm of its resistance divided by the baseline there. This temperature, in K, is 138.5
